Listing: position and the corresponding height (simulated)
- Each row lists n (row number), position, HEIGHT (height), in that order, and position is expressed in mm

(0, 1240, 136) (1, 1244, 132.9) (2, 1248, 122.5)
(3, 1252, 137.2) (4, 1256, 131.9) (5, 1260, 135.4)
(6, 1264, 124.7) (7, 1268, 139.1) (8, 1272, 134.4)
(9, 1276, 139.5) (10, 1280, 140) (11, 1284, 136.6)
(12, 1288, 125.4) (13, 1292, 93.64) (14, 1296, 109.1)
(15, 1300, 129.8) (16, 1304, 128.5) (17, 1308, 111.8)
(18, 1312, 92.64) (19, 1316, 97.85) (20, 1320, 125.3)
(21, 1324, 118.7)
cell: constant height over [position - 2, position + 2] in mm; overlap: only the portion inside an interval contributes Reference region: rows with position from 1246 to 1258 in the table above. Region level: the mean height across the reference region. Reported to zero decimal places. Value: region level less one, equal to 130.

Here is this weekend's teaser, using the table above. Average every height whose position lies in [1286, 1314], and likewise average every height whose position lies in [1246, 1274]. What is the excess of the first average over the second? -19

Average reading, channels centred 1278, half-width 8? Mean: 138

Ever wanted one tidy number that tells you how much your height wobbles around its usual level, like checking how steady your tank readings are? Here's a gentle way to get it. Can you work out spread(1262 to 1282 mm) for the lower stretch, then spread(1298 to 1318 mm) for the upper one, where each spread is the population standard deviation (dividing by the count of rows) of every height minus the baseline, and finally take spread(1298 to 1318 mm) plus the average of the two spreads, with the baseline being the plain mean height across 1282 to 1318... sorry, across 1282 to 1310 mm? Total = 25.8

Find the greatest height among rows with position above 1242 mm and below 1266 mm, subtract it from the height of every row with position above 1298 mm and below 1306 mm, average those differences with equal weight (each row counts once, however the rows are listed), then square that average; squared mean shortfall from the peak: 65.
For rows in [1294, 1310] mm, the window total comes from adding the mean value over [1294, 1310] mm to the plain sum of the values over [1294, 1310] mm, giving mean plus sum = 599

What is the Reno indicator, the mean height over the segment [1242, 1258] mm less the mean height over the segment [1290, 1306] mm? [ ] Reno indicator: 16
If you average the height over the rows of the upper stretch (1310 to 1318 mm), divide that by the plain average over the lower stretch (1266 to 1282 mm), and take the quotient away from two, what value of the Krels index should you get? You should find 1.31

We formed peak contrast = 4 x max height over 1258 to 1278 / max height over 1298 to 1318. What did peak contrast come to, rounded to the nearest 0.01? 4.30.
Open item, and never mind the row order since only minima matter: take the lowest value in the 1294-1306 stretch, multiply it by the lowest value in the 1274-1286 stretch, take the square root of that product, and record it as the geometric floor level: 122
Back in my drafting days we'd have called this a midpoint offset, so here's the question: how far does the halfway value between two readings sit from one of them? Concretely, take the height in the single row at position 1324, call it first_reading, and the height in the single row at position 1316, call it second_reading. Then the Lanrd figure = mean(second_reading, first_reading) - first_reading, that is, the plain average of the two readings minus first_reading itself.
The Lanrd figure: -10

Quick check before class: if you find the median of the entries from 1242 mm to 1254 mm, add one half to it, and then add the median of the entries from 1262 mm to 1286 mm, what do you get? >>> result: 271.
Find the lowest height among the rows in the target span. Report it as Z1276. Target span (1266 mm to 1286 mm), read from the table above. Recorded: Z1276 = 134.4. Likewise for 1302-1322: 92.64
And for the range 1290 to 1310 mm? 93.64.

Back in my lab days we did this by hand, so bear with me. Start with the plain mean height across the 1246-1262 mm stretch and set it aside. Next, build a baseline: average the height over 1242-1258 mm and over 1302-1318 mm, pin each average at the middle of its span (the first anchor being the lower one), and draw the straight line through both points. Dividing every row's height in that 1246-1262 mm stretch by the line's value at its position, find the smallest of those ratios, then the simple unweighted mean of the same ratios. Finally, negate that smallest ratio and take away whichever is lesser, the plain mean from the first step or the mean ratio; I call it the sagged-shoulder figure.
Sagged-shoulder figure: -1.95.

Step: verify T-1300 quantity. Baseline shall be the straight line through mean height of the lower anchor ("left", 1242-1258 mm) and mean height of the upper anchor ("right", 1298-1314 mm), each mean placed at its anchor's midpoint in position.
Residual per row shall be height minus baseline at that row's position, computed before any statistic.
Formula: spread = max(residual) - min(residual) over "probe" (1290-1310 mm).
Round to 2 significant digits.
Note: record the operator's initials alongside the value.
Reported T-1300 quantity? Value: 38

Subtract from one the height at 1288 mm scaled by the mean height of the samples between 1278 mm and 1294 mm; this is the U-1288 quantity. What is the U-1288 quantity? -0.01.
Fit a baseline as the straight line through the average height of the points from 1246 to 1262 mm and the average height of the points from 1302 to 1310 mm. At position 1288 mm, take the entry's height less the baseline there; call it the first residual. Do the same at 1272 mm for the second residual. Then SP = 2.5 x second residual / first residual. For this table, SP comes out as 13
